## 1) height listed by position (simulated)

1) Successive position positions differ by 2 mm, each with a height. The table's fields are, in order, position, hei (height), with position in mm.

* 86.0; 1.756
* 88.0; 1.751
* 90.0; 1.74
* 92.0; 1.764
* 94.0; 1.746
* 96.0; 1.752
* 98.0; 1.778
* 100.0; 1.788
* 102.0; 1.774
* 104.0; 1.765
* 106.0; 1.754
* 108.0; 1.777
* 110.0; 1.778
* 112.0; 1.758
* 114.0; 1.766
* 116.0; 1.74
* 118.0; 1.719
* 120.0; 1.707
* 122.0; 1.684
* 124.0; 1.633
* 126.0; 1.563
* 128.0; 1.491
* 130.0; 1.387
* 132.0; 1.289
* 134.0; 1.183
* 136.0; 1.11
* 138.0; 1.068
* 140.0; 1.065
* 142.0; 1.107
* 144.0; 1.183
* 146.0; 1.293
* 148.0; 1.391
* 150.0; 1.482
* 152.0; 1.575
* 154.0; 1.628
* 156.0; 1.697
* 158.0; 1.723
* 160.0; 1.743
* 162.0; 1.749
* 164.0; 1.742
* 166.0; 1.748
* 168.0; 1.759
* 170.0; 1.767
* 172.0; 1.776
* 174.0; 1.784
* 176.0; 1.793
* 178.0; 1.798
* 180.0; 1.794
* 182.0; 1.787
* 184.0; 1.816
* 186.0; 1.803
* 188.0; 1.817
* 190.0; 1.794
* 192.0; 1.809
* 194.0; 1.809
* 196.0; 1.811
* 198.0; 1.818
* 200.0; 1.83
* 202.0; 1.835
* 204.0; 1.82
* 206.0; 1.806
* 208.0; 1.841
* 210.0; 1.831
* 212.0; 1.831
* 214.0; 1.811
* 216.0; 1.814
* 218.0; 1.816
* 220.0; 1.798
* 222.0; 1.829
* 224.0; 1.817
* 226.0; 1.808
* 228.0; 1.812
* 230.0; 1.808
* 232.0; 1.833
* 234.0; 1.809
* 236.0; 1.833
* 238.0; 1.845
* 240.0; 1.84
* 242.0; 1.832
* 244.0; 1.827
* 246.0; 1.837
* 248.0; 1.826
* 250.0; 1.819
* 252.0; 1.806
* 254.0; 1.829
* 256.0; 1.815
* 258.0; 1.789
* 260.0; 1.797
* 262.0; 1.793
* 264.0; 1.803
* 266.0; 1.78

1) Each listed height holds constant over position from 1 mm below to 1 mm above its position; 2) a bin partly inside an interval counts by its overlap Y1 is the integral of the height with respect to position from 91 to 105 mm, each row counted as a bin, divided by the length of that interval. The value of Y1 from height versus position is 1.77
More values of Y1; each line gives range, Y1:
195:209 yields 1.82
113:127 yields 1.69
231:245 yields 1.83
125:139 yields 1.30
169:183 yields 1.79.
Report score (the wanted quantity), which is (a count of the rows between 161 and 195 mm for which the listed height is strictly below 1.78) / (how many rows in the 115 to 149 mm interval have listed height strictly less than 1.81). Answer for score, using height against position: 0.4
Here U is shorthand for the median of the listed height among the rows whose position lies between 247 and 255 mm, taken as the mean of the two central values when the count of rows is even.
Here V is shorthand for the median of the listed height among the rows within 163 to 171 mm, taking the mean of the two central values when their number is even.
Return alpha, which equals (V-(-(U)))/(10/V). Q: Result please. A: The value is 0.63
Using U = 1.82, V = 1.75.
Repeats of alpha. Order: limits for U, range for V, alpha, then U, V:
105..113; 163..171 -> 0.62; 1.77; 1.75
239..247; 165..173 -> 0.63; 1.83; 1.76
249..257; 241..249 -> 0.67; 1.82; 1.83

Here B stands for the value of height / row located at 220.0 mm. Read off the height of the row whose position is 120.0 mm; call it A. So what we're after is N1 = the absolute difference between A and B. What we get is 0.09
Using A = 1.707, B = 1.798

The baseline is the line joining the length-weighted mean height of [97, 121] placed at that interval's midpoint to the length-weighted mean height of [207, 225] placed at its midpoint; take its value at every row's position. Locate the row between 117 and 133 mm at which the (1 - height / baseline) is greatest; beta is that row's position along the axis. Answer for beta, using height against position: 132.0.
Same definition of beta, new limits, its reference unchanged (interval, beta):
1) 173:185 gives 182.0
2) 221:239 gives 234.0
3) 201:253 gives 252.0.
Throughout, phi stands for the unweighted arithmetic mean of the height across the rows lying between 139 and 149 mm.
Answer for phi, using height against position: 1.21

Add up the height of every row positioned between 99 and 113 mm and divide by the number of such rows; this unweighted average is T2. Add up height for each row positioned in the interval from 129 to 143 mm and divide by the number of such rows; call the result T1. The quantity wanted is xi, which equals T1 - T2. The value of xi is -0.60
